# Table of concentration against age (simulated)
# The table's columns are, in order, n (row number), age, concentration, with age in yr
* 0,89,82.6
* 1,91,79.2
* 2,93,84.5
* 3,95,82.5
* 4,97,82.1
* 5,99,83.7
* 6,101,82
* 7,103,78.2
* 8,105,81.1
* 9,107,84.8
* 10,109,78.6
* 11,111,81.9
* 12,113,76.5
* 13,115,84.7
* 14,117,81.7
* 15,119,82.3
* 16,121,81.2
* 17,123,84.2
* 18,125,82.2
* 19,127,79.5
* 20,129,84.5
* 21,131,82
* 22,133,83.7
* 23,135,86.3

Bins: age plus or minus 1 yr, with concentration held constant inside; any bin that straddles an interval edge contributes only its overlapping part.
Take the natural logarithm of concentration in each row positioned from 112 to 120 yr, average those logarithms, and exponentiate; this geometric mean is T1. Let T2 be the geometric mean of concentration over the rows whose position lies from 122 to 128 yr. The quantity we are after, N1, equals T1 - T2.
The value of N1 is -0.7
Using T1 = 81.2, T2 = 81.9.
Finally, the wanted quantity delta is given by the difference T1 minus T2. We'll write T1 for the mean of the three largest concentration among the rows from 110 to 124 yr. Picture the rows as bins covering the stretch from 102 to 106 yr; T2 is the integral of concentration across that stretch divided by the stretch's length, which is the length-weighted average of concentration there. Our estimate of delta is 4.1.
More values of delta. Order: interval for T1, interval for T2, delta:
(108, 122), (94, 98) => 0.7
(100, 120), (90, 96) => 1.9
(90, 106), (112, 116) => 3.0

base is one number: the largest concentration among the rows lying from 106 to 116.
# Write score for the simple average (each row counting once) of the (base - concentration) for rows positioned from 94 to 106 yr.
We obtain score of 3.2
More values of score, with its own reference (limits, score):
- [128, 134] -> 1.4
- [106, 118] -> 3.4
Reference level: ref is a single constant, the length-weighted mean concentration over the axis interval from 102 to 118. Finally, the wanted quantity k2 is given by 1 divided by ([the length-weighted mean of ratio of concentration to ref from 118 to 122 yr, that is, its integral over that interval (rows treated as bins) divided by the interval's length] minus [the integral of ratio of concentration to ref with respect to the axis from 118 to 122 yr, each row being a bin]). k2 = -0.330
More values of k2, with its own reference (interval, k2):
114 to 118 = -0.324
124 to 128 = -0.334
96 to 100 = -0.325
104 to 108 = -0.325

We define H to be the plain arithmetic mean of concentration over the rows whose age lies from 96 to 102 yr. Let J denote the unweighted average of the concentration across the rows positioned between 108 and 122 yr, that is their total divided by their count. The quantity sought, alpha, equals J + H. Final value 164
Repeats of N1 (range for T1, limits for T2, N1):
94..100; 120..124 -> 0.1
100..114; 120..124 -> -2.3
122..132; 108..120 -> 1.6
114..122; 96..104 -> 1.0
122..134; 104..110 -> 1.2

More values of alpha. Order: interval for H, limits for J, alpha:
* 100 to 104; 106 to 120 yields 162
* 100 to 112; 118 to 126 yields 164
